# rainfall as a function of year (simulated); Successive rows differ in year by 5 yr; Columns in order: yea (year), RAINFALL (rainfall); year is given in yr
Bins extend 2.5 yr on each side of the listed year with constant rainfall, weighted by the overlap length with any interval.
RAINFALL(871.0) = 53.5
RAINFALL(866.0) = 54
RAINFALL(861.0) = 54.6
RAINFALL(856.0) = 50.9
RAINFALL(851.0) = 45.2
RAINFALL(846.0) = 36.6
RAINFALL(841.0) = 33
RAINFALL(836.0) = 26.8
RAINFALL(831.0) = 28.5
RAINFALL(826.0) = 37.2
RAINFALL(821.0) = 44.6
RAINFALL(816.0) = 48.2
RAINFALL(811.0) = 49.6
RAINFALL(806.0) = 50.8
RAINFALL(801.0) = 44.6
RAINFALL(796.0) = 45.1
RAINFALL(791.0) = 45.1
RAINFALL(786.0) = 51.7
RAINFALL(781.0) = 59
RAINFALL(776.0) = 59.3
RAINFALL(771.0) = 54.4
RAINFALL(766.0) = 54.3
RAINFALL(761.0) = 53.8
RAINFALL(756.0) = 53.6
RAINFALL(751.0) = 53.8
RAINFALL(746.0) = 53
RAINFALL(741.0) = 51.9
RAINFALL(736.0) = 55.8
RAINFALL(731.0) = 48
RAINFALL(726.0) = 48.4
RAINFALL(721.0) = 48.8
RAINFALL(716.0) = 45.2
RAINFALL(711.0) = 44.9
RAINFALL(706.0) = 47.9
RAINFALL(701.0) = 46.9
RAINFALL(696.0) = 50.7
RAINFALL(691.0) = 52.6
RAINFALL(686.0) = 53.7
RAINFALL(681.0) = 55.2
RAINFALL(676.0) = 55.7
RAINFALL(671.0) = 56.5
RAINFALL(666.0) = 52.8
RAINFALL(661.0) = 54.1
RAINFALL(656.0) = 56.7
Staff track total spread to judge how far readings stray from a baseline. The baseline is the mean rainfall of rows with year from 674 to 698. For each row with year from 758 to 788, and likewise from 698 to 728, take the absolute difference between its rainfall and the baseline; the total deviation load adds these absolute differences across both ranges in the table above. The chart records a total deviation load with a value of 54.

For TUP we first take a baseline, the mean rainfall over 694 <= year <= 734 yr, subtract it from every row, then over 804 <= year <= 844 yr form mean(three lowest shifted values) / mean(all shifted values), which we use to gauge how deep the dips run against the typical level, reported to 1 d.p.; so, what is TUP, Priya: 2.3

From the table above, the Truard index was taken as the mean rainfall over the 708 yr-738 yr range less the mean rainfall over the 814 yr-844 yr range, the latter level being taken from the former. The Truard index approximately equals 12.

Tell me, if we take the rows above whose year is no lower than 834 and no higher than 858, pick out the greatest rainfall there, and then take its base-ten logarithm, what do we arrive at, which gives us 1.71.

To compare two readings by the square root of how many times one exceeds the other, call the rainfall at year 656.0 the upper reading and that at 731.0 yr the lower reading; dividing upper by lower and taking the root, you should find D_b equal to 1.09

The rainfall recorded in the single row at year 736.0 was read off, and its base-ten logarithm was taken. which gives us 1.75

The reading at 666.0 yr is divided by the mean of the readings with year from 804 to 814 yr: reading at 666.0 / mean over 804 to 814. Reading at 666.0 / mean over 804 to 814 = 1.05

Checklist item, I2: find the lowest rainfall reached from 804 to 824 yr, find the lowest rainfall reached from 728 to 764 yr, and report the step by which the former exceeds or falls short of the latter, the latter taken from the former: -3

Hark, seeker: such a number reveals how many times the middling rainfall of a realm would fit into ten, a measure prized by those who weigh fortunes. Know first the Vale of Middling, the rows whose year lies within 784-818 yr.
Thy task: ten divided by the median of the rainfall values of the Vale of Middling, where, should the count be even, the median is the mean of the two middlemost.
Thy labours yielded 0.21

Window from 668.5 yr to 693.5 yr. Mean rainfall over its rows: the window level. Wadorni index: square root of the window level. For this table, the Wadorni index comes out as 7.40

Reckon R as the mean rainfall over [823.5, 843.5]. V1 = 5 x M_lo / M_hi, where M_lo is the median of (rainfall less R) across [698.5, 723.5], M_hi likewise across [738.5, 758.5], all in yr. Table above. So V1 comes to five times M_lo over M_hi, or 3.5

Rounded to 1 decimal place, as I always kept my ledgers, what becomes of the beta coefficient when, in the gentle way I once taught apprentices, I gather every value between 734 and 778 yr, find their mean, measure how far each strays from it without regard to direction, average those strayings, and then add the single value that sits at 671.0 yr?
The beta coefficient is 57.9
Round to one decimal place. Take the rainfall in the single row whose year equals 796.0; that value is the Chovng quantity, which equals 45.1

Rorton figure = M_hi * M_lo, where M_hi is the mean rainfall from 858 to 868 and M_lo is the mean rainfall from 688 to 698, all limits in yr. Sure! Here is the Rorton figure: 2805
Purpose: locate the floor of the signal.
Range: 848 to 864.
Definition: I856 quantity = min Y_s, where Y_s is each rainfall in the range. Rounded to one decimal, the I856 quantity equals 45.2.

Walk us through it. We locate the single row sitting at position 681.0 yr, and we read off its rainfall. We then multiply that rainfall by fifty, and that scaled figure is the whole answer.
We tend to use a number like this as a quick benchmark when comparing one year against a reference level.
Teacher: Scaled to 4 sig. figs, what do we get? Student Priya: 2760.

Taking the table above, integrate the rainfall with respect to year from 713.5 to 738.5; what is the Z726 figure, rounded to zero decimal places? 1231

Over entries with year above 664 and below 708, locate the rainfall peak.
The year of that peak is 671.0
